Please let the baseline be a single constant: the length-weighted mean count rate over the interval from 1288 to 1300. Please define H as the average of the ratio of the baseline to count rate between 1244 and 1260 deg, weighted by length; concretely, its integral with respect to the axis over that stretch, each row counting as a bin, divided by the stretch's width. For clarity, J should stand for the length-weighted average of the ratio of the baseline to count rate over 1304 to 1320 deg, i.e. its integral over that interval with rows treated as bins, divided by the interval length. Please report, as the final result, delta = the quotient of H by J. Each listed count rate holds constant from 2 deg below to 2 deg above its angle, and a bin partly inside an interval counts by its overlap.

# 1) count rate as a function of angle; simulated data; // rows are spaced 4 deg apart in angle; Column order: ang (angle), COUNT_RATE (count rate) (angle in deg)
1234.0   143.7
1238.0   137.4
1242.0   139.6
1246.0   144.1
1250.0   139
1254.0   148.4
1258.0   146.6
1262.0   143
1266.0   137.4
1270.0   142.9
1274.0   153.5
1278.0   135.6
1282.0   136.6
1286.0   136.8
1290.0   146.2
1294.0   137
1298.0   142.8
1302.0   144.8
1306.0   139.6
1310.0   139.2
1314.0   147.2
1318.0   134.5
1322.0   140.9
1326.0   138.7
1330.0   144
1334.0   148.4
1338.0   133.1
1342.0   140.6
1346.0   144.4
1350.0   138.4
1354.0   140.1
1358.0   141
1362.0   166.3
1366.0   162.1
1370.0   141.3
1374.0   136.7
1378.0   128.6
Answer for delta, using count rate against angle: 0.97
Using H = 0.98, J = 1.01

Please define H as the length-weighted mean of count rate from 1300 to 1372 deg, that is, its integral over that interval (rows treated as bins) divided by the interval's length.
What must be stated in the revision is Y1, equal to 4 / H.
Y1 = 0.0279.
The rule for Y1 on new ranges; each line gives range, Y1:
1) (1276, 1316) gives 0.0285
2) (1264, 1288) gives 0.0285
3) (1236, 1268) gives 0.0282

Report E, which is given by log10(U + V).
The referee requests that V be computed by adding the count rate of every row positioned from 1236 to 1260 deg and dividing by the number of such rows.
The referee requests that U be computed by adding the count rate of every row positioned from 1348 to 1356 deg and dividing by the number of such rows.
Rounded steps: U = 139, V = 143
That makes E 2.45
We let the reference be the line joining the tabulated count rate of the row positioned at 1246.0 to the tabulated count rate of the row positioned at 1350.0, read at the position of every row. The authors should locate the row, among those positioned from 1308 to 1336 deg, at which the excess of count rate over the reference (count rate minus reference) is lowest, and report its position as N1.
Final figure 1318.0 deg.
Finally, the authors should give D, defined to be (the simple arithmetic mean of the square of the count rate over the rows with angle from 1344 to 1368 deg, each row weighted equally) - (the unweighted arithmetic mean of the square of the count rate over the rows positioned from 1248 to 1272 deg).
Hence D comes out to 1811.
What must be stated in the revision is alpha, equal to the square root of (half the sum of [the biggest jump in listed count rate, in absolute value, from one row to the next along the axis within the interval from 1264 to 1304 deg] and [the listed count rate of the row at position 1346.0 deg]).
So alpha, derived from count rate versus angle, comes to 9.01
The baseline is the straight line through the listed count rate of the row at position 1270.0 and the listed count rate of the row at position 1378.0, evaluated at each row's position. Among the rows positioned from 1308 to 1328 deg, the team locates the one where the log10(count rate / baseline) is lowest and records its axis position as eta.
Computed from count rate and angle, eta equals 1318.0 deg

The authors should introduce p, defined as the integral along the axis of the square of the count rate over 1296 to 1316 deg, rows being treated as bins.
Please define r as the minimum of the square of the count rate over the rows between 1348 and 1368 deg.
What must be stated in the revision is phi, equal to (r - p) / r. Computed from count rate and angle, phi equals -20.3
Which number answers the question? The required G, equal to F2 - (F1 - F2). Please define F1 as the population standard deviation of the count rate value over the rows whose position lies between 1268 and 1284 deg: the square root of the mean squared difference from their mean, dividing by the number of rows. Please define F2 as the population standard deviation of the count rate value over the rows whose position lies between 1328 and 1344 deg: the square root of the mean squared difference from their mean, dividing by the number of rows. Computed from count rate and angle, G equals 4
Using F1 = 7.1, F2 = 5.6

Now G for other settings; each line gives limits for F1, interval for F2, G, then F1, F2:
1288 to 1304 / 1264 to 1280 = 10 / 3.5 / 7.0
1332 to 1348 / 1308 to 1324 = 3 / 5.6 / 4.5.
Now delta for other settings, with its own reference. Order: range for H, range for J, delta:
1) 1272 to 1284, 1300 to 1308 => 1.01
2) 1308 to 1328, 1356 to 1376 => 1.06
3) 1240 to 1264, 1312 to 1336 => 0.99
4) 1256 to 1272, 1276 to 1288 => 0.96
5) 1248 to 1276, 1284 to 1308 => 0.98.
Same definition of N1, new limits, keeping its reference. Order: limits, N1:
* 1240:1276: 1266.0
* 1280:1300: 1282.0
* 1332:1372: 1338.0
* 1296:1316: 1310.0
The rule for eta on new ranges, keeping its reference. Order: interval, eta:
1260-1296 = 1278.0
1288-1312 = 1294.0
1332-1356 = 1338.0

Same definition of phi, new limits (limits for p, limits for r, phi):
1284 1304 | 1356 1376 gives -20.5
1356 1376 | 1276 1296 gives -23.5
